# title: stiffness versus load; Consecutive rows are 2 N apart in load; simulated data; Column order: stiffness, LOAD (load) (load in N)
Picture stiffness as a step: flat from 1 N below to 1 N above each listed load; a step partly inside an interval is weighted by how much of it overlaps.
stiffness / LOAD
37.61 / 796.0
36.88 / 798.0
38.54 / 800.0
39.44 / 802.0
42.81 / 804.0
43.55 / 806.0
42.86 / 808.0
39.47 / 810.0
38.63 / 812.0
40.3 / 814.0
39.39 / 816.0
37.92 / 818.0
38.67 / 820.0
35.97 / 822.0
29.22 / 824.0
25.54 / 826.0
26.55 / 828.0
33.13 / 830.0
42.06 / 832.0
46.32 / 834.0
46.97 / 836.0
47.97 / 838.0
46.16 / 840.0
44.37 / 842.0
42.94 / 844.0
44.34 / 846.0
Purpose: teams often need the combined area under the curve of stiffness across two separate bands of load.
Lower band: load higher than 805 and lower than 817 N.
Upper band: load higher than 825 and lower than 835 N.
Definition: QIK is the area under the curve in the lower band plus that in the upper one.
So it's 836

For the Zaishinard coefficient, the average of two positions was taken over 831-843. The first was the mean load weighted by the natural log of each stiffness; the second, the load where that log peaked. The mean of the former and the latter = 837.5 N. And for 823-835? 831.6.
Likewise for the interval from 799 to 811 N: 805.5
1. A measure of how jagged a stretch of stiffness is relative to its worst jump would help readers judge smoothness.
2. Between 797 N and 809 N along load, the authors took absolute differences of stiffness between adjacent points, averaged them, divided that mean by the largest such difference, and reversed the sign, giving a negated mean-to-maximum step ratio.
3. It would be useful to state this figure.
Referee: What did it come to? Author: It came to -0.44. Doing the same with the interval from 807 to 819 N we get -0.49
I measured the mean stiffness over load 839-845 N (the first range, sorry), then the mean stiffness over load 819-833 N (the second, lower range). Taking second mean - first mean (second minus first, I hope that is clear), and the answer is -11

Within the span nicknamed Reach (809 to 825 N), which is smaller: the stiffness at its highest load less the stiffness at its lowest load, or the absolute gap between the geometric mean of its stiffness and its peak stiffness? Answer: -10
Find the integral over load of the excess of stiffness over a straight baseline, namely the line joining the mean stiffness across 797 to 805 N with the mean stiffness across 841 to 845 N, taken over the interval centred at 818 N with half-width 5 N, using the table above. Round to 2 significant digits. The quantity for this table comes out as -27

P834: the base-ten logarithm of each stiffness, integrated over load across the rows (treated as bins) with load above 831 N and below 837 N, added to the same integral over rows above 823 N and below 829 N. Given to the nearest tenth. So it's 18.5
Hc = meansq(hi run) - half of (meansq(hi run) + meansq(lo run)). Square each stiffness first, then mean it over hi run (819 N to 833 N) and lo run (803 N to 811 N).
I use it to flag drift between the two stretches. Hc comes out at -329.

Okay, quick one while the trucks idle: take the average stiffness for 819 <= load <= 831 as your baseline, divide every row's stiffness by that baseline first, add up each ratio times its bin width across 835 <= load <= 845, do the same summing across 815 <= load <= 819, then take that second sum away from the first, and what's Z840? 10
